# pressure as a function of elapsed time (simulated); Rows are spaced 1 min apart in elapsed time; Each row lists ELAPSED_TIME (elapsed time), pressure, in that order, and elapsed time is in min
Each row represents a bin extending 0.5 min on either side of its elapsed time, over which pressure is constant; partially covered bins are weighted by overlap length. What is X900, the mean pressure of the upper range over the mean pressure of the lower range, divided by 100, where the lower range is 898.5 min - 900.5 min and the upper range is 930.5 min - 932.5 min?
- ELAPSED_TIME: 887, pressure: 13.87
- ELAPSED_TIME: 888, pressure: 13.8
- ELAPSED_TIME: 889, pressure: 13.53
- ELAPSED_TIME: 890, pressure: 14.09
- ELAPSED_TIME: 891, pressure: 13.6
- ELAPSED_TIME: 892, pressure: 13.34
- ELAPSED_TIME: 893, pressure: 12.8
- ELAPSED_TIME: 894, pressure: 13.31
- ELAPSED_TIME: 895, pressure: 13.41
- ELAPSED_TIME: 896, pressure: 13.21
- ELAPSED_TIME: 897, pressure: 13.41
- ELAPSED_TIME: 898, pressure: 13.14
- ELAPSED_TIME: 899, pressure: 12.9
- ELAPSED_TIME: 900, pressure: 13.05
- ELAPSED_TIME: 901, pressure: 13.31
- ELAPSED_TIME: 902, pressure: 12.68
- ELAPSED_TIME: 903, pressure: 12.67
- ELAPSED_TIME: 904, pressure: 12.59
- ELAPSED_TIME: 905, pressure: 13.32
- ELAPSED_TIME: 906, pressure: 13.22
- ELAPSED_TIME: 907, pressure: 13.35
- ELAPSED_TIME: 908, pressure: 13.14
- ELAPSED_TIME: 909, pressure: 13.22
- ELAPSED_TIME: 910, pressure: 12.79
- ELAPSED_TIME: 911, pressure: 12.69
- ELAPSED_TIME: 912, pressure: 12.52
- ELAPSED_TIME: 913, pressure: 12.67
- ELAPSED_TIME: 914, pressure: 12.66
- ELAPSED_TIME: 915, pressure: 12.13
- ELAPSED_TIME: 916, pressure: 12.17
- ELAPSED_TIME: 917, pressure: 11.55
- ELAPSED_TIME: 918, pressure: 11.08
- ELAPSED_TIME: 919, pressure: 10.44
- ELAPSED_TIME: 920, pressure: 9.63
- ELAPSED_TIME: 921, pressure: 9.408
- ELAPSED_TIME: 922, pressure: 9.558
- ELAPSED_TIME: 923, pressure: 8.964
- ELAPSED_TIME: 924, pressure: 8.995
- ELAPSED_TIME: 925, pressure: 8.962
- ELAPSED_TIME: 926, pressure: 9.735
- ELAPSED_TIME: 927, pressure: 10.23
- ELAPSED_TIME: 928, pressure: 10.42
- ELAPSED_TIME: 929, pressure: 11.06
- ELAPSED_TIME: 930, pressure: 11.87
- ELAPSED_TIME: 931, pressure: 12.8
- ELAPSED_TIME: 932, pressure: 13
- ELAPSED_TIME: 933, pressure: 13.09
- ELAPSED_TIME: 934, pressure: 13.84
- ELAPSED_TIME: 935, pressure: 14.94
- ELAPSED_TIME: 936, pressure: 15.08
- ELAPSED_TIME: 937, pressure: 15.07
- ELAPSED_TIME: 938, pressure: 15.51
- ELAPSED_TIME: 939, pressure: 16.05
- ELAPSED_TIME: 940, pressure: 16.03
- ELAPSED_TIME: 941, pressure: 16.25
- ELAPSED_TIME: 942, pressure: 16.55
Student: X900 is 0.0099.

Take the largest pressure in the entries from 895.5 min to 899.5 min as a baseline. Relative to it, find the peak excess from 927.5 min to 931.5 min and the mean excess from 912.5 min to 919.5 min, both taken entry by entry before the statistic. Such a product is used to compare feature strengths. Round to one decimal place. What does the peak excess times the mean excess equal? 1.0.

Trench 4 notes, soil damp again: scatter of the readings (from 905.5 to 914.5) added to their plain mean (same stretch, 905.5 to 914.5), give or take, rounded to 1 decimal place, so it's 13.2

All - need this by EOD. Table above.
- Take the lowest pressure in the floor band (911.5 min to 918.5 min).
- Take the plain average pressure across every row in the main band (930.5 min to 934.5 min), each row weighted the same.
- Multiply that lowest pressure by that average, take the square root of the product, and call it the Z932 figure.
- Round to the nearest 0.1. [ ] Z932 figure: 12.1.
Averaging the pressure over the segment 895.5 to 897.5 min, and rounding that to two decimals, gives 13.31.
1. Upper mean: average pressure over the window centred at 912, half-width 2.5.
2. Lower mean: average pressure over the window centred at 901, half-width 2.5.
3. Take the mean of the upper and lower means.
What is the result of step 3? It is 12.79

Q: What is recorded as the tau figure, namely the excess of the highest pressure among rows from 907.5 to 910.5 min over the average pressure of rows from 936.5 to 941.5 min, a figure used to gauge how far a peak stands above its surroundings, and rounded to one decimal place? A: -2.6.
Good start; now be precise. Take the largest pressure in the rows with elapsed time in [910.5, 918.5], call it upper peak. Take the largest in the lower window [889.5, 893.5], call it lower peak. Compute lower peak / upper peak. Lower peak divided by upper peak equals 1.11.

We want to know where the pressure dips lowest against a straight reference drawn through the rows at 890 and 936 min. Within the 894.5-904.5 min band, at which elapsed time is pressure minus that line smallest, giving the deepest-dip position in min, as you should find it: 904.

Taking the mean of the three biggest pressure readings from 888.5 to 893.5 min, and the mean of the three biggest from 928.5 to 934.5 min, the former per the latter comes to 1.0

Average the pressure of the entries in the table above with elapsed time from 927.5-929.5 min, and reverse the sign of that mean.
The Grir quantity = -10.7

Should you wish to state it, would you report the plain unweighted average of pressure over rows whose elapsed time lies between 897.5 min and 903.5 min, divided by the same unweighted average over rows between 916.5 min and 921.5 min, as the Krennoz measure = 1.2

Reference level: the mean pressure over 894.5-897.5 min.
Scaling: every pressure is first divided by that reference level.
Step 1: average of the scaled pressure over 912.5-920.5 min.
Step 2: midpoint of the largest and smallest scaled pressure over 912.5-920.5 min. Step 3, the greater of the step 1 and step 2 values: 0.86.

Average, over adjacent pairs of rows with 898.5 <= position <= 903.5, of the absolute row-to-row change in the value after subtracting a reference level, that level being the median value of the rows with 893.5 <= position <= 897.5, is 0.26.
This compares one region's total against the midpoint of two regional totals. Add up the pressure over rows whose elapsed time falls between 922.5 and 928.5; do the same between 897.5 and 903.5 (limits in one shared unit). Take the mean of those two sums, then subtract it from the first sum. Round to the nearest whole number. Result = -10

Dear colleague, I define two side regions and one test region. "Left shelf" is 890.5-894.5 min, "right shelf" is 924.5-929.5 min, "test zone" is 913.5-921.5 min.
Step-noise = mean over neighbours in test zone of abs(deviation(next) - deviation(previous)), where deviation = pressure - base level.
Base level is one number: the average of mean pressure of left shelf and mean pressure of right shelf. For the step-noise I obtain 0.48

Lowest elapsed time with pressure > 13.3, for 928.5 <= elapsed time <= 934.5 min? 934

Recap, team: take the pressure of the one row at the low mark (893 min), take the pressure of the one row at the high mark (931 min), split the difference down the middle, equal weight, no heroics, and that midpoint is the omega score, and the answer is 12.8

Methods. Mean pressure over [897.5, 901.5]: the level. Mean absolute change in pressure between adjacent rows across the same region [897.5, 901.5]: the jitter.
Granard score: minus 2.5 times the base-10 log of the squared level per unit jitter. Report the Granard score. -7.25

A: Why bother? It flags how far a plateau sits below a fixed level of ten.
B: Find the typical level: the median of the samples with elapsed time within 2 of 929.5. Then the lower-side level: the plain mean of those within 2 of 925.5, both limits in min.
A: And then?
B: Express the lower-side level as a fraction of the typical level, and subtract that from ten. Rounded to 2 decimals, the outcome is 9.17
